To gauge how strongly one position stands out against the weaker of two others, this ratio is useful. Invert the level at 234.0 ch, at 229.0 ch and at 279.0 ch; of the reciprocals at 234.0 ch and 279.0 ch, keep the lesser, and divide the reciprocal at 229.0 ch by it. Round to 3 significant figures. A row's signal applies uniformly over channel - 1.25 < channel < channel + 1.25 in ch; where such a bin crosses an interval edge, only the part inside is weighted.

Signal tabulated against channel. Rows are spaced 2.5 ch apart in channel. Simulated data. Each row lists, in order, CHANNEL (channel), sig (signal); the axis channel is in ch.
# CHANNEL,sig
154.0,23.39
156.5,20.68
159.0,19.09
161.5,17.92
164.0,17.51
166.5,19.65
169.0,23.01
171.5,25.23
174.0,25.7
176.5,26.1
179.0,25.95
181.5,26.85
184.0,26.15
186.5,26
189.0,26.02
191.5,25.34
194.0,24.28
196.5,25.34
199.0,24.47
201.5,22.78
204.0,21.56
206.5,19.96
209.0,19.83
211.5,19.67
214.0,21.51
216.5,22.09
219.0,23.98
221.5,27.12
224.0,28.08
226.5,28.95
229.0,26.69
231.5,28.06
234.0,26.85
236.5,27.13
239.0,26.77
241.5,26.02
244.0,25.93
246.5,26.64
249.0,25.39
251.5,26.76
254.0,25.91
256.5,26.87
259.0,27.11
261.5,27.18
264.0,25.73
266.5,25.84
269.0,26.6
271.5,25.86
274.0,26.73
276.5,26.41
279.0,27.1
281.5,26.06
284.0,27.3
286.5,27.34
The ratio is 1.02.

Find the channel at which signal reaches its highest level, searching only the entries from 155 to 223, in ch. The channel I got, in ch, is 221.5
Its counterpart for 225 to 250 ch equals 226.5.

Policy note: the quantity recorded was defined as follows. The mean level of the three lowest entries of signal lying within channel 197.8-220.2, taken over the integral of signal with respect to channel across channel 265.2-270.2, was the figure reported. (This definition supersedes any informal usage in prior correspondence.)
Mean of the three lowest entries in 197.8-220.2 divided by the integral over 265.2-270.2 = 0.15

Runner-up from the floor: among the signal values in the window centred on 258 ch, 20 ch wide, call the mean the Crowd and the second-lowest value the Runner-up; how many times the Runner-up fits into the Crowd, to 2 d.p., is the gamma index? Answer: 1.02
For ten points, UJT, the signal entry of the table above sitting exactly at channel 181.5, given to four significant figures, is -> 26.85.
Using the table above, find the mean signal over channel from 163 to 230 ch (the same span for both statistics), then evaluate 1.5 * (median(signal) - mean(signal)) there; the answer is 1.7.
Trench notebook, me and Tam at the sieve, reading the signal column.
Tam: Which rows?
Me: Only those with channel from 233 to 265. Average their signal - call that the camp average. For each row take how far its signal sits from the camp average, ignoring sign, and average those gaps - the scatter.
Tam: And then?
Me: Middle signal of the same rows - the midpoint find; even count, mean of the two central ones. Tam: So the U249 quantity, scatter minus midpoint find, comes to -26.2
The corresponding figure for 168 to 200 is -25.0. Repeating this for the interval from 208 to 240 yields -23.9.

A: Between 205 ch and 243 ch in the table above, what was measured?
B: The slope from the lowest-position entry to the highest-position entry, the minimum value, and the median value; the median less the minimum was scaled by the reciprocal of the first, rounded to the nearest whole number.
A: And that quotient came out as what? 41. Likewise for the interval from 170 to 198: 380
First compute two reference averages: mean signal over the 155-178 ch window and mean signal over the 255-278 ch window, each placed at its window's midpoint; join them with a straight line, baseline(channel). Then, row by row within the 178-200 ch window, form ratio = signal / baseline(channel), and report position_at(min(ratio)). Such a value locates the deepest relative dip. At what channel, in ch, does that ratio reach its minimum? 199.0 ch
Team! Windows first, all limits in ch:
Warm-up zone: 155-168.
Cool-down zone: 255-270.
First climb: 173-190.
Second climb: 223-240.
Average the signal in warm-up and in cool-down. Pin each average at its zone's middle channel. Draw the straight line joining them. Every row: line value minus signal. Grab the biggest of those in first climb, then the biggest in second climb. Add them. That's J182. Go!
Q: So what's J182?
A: -7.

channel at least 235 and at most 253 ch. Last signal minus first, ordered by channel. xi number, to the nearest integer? 0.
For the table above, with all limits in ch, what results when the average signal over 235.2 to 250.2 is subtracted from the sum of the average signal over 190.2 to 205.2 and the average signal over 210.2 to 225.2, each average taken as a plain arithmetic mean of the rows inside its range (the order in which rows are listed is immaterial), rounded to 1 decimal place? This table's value 21.4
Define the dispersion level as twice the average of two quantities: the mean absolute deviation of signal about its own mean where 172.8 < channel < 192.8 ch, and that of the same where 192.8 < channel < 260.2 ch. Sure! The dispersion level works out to 2.5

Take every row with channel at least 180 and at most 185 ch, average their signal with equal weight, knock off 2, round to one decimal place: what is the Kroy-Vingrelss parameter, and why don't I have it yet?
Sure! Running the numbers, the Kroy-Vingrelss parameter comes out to 24.5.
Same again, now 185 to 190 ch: 24.0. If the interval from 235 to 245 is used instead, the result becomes 24.5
